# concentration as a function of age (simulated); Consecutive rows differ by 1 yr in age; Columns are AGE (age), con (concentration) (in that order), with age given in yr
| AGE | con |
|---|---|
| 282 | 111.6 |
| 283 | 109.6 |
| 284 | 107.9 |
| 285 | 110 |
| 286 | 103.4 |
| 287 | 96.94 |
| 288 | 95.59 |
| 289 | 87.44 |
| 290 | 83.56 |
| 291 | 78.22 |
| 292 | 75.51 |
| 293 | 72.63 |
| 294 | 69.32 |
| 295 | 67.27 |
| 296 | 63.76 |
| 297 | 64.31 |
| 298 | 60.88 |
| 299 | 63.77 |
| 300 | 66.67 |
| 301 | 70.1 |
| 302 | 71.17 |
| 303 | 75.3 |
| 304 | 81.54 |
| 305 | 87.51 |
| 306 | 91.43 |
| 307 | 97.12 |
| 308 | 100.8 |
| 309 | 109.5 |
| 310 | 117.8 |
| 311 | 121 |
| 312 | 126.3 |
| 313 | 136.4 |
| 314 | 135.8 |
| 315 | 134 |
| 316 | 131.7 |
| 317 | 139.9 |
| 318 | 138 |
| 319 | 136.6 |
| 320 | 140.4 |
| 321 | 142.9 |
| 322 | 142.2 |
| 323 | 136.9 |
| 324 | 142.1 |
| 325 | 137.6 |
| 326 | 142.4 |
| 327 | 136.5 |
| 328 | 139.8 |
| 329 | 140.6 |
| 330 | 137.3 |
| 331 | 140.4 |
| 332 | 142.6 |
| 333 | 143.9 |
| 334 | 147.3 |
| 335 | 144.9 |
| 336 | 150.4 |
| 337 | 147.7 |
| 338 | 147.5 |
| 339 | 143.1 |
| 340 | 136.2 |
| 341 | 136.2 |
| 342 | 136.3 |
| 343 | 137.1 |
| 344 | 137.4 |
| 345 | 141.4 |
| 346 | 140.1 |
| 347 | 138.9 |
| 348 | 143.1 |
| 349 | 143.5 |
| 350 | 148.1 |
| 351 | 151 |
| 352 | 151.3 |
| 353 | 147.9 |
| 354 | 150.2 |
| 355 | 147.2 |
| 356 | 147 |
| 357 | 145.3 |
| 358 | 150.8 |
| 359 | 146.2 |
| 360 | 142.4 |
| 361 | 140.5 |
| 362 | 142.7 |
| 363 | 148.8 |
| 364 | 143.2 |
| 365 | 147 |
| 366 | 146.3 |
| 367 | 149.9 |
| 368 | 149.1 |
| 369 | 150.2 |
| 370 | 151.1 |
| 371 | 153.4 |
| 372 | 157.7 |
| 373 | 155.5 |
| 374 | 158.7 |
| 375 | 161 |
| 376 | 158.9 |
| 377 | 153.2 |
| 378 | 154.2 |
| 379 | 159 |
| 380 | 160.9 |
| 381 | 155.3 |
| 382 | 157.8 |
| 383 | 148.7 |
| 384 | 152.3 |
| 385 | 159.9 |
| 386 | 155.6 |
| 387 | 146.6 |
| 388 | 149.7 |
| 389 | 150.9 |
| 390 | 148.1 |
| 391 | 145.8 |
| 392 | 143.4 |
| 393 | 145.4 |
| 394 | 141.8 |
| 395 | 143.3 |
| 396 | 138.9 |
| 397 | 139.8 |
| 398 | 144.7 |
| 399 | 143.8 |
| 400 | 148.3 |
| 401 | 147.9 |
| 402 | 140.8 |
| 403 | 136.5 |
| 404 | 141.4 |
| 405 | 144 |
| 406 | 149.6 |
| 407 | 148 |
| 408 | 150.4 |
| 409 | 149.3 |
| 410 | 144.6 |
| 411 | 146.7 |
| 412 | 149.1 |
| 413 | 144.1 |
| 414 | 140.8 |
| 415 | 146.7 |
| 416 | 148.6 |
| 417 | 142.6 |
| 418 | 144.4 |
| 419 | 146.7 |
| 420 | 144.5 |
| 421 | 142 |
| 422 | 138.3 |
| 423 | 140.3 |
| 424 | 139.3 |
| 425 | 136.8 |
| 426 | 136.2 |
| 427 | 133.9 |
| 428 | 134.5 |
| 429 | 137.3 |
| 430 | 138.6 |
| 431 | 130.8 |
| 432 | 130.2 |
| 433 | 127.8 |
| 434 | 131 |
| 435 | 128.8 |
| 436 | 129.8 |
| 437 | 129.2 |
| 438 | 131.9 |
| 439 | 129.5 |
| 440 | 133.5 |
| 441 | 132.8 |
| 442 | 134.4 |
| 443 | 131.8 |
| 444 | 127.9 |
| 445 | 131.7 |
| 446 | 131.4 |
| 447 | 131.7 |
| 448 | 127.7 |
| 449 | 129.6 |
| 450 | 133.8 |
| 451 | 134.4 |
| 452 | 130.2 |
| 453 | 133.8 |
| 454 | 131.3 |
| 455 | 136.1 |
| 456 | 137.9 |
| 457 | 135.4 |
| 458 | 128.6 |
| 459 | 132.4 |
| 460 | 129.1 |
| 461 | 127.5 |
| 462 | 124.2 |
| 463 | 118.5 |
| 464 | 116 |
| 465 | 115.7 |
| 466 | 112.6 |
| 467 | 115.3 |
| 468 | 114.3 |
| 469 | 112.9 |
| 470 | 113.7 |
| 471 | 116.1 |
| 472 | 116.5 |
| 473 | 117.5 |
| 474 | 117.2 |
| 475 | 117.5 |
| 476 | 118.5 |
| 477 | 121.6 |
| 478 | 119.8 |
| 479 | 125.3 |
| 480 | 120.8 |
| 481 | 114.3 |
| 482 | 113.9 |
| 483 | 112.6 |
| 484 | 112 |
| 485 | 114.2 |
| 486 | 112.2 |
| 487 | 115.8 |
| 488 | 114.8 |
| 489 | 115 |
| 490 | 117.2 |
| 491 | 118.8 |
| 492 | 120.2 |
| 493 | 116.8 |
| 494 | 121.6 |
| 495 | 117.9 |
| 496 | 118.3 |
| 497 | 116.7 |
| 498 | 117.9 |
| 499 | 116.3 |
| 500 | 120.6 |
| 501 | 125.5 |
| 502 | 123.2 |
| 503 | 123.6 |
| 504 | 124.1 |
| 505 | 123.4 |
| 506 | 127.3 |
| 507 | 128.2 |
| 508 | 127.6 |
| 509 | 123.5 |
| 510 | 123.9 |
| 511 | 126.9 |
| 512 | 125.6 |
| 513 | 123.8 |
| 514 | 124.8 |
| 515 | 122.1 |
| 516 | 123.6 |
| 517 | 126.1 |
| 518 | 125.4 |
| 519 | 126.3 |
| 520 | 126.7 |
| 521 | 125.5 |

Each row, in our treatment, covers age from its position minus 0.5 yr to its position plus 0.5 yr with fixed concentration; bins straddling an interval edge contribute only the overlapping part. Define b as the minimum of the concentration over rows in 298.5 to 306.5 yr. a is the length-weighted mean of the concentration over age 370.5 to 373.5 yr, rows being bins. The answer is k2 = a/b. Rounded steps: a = 156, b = 63.77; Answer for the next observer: 2.4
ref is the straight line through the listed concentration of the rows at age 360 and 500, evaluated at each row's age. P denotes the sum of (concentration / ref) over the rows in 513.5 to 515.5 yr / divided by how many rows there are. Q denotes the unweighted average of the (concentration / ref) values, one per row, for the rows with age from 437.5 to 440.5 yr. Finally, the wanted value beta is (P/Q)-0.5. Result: 0.53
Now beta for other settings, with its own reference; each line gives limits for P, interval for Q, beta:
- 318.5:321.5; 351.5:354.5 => 0.40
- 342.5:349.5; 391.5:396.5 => 0.43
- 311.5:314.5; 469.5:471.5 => 0.47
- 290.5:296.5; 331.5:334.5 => -0.03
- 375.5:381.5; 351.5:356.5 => 0.58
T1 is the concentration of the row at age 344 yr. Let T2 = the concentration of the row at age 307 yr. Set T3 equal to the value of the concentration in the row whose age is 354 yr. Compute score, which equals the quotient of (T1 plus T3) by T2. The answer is 3.0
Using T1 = 137.4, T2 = 97.12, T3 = 150.2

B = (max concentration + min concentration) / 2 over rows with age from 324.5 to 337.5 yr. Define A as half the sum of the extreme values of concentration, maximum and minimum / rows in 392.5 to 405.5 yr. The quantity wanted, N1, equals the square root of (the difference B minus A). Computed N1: 1.0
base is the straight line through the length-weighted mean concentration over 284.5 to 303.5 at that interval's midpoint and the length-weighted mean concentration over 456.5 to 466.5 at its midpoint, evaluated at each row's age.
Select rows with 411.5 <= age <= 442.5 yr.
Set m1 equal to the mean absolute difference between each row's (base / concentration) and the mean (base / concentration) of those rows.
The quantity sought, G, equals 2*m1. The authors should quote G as 0.096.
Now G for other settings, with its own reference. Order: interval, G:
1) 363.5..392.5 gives 0.044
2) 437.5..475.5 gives 0.156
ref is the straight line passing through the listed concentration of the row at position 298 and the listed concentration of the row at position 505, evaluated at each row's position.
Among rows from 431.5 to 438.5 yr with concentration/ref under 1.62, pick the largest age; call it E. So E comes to 438 yr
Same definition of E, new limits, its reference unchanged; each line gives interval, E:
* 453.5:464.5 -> 464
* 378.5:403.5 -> 403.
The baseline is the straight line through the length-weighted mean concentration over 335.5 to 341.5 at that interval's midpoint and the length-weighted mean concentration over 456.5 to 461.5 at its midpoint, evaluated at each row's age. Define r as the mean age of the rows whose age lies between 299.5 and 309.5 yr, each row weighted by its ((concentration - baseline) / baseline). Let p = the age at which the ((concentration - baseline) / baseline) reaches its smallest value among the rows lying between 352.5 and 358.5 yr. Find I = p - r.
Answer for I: 53.1 yr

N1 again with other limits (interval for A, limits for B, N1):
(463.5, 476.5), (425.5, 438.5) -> 4.2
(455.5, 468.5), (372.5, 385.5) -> 5.4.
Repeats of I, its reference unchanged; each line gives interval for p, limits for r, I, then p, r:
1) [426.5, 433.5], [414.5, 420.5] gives 15.6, 433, 417.4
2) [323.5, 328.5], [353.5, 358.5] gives -29.0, 327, 356.0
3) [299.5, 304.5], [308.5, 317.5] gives -11.8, 300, 311.8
